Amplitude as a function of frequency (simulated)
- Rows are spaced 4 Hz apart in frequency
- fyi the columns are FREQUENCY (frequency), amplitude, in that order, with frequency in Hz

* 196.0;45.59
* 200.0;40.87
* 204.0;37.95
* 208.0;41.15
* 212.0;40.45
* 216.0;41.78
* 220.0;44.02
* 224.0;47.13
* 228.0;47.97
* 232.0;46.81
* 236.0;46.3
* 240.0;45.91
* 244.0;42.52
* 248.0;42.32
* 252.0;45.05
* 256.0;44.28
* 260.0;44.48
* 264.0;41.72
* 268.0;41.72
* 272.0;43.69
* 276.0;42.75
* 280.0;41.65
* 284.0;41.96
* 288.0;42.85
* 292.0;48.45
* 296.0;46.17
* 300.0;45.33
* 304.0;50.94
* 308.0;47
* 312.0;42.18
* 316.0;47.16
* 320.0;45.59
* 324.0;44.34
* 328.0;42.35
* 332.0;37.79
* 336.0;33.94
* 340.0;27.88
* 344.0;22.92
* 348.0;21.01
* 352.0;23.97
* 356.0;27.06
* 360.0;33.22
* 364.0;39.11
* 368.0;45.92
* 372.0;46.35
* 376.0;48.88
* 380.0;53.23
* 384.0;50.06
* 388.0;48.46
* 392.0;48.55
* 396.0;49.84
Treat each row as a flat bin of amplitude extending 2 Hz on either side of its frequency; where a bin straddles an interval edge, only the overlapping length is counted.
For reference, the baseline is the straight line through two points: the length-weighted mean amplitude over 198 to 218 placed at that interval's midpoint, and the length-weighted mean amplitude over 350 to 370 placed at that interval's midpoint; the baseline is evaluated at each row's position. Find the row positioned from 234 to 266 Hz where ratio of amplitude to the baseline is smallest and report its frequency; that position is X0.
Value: 248.0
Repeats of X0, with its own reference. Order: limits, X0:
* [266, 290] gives 268.0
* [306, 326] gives 312.0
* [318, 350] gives 348.0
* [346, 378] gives 348.0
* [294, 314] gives 312.0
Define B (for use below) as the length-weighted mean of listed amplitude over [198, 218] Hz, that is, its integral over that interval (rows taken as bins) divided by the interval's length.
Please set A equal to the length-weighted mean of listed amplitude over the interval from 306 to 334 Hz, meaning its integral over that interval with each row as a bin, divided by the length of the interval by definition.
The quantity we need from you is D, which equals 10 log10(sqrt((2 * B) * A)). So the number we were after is 17.7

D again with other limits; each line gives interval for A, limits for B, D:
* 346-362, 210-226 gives 16.8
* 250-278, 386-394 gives 18.1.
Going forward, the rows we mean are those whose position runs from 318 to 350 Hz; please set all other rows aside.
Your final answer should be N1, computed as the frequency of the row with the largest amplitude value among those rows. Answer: 320.0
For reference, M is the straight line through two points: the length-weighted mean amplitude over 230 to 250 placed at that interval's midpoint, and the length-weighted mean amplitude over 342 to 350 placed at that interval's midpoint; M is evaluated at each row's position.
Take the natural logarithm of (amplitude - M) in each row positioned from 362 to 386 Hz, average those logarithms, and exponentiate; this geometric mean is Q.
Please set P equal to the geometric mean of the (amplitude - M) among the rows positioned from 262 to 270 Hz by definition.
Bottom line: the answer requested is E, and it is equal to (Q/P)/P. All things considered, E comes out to 4.90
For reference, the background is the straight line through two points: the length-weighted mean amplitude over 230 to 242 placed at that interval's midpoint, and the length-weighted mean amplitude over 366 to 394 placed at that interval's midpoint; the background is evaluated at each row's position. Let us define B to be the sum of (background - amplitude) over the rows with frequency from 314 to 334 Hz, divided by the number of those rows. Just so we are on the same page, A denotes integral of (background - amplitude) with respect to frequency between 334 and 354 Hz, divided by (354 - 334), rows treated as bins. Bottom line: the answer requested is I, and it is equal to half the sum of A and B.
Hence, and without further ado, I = 13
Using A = 22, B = 4.4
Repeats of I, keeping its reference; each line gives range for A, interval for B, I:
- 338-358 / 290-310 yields 12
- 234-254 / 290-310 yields 1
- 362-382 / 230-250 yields 2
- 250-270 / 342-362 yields 13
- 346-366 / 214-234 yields 10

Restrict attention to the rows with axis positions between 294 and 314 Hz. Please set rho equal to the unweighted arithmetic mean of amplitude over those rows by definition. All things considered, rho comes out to 46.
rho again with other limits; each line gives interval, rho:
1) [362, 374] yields 44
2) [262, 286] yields 42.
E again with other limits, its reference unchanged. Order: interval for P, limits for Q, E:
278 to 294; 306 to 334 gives 0.24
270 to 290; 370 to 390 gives 0.86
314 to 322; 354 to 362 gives 0.03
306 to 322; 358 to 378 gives 0.09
